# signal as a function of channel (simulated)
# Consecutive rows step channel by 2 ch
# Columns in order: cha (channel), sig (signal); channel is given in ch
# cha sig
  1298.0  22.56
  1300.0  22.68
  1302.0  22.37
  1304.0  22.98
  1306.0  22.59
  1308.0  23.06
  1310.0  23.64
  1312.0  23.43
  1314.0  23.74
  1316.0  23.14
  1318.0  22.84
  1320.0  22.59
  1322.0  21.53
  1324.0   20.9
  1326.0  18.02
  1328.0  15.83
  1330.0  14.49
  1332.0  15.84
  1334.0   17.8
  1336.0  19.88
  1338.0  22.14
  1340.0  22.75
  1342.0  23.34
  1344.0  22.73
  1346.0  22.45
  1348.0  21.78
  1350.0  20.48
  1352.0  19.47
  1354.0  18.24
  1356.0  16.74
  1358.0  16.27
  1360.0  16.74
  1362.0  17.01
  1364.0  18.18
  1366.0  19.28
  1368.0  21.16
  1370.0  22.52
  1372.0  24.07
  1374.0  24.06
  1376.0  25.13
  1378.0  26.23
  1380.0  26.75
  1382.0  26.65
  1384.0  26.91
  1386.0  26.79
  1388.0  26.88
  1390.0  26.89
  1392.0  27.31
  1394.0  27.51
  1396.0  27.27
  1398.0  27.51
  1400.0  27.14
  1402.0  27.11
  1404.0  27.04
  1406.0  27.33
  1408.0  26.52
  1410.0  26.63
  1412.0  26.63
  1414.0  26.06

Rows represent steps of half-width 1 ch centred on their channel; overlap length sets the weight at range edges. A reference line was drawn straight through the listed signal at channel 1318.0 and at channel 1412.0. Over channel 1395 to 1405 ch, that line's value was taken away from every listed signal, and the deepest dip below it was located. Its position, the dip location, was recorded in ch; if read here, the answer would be 1404.0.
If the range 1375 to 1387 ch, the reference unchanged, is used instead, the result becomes 1376.0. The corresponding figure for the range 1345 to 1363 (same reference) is 1358.0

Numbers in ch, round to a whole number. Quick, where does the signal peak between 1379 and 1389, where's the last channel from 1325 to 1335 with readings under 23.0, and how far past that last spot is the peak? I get 50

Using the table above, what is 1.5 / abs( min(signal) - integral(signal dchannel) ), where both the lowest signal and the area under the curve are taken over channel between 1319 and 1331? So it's 0.0071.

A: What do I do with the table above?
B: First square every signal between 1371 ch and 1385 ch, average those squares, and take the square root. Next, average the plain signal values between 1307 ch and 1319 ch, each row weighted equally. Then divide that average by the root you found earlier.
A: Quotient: 0.91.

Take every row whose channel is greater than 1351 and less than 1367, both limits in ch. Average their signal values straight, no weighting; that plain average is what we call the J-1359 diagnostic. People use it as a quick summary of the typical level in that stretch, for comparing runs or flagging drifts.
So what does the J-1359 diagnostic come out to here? 18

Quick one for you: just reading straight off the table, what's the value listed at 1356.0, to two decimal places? 16.74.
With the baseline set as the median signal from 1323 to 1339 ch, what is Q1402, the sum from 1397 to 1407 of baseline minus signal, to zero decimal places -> -47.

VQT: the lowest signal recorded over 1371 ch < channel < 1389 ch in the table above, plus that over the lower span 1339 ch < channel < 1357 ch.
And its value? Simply 41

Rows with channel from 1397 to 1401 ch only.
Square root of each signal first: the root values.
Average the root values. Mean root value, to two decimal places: 5.23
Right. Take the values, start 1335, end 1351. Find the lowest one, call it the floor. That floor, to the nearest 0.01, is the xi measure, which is 19.88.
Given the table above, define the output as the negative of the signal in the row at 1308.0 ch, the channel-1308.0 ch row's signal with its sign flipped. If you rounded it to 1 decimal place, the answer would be -23.1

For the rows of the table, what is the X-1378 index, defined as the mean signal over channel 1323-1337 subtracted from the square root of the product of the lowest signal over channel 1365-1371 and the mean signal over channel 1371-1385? 5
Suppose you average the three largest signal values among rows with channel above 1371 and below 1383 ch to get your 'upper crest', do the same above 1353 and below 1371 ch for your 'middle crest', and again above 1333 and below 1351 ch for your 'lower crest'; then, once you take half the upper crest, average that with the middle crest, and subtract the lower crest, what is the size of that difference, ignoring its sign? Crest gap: 5.8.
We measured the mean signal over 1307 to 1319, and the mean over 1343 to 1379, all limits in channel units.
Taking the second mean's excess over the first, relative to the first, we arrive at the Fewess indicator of -0.11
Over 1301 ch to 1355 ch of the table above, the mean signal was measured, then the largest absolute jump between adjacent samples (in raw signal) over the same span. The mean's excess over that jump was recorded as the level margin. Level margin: 18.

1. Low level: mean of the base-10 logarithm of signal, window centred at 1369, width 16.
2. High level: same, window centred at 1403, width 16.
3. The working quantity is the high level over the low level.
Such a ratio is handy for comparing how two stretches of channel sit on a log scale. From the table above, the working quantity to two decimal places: 1.08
